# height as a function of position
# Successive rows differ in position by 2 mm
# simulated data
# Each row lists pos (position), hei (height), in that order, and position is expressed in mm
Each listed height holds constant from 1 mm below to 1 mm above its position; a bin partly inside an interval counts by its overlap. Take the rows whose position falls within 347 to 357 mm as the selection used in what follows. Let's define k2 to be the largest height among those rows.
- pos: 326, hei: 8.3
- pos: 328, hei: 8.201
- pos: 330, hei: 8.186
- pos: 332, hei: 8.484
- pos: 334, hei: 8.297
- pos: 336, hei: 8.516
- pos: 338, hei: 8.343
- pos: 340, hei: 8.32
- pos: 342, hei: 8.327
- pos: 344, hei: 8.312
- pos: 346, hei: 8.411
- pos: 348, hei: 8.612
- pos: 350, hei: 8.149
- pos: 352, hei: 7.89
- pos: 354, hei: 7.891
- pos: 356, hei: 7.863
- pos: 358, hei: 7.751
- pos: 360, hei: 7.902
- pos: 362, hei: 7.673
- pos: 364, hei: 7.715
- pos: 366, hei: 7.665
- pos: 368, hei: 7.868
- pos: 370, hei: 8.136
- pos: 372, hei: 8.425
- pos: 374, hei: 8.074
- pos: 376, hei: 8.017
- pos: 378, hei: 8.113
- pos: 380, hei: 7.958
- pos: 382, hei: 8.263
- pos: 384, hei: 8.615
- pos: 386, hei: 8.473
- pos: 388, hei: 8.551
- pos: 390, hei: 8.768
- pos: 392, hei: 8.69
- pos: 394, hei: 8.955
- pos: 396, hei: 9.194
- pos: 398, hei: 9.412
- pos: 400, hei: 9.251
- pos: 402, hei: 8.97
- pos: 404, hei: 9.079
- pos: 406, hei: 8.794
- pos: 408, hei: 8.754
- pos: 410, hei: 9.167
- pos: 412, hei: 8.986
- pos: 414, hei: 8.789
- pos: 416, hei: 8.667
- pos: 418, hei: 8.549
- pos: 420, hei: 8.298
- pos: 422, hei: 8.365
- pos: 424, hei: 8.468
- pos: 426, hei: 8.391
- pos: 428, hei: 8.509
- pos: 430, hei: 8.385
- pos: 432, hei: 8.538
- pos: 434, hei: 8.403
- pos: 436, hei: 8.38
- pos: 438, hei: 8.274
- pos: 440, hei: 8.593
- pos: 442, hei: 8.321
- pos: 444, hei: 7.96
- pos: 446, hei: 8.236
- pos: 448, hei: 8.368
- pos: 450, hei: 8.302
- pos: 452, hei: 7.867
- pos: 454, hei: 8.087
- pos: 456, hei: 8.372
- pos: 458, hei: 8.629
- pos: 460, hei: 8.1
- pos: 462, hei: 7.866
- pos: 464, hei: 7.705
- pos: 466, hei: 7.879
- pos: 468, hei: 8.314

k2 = 8.612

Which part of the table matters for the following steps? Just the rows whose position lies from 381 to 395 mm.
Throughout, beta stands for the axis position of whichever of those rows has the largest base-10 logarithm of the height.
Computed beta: 394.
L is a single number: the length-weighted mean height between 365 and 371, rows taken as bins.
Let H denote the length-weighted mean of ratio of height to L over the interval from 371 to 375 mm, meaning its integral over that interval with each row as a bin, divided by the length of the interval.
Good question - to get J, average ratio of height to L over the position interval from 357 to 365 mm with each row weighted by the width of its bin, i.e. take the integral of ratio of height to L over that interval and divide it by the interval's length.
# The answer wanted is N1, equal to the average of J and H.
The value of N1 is 1.01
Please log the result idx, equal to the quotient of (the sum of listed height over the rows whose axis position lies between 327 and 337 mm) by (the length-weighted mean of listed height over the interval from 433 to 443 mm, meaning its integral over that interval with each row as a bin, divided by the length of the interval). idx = 5.0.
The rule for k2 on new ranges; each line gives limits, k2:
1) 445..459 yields 8.629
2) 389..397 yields 9.194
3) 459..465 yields 8.1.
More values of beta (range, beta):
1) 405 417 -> 410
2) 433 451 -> 440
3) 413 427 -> 414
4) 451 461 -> 458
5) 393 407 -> 398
